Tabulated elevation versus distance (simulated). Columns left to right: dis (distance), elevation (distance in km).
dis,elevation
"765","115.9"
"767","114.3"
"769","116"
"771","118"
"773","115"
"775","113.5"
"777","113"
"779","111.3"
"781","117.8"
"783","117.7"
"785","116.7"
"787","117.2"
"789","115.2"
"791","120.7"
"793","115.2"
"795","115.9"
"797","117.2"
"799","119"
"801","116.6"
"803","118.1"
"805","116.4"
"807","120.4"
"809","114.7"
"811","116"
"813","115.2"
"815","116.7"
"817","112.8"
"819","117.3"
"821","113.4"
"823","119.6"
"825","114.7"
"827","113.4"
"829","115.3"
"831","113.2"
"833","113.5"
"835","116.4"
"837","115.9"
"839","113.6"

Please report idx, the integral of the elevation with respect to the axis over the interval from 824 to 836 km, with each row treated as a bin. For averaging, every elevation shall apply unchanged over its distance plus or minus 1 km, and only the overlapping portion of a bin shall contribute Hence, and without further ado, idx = 1373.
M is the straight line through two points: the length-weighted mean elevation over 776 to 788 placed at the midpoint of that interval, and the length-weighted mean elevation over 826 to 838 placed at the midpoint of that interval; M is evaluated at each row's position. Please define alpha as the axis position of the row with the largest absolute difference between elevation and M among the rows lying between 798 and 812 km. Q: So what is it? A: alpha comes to 807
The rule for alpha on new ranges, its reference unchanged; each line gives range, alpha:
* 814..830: 823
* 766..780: 779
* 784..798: 791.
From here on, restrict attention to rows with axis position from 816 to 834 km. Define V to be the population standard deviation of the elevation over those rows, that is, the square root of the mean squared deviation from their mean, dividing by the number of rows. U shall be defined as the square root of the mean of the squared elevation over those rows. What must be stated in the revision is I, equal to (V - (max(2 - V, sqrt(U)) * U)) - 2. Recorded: -1230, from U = 115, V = 2.15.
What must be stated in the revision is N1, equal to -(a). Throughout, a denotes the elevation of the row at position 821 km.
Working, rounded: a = 113.4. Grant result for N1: -113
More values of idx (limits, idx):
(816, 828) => 1382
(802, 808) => 710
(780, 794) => 1641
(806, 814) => 933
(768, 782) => 1609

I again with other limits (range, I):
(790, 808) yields -1278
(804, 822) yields -1248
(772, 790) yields -1238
